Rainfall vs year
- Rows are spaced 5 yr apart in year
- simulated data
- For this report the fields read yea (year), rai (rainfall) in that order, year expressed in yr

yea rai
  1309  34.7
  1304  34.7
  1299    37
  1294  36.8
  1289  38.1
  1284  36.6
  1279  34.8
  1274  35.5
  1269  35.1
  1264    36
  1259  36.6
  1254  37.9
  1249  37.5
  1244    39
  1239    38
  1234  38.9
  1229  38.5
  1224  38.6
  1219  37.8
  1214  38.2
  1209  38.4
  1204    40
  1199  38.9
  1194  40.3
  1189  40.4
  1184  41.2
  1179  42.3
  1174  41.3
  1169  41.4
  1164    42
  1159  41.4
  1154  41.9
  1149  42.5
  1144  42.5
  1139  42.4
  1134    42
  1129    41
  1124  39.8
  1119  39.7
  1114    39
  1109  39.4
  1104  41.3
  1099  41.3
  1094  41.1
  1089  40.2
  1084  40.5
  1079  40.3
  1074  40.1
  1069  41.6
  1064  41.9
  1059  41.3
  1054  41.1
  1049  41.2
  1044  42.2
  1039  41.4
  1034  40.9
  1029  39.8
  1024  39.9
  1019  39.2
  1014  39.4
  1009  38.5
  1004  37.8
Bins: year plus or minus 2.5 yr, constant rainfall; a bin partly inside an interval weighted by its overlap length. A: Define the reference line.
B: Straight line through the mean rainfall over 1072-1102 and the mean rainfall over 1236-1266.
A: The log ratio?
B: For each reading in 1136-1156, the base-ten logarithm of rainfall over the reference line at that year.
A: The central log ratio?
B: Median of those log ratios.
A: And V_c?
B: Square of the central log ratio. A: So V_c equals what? 0.0009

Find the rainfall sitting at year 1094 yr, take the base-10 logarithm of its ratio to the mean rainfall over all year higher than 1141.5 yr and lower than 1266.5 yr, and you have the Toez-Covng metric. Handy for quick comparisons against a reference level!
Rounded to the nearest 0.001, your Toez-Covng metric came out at 0.015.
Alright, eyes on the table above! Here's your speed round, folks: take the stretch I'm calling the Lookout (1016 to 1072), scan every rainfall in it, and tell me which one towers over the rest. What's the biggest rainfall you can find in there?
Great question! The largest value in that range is 42.2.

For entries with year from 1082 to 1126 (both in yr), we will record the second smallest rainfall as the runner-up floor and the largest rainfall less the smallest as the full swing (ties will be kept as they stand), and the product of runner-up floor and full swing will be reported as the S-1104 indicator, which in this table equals 91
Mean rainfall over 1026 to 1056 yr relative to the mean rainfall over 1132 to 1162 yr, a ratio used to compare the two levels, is 0.98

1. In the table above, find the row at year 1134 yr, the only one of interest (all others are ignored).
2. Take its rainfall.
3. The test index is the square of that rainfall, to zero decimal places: 1764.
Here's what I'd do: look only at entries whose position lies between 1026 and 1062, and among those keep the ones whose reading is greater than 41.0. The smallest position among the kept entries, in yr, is 1039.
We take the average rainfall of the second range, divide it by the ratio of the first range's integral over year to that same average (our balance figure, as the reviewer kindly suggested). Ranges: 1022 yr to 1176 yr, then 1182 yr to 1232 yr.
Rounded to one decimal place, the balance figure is 0.2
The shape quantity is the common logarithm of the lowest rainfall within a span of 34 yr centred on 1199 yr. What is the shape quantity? 1.58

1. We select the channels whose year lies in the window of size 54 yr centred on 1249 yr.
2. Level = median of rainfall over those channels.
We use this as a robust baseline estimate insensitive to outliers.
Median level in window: 37.9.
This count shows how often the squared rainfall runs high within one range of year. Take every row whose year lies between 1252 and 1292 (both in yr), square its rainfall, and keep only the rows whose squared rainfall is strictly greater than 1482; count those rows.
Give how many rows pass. 0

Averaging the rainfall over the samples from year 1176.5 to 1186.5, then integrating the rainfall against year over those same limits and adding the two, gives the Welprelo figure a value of 459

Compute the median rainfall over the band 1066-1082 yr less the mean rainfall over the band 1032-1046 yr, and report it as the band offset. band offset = -1.2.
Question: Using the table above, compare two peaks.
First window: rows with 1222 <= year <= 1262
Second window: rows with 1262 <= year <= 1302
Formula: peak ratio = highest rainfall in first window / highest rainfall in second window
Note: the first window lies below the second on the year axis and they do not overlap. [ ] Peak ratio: 1.02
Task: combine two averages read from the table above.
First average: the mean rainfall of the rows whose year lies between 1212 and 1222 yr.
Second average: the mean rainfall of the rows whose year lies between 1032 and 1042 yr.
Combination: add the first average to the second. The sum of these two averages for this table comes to 79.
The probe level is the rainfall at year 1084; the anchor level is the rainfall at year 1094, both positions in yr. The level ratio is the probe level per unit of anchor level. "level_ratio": 0.99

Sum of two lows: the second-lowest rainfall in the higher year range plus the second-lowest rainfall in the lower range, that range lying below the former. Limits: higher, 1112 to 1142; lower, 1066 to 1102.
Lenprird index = 80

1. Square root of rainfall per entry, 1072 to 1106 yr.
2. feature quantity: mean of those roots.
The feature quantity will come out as 6.38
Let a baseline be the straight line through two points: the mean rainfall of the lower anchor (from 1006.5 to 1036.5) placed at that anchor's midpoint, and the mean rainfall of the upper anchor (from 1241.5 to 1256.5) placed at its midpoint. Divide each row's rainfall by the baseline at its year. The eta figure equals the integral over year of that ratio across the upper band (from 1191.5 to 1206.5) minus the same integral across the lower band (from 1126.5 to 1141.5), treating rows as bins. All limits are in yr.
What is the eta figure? -0.6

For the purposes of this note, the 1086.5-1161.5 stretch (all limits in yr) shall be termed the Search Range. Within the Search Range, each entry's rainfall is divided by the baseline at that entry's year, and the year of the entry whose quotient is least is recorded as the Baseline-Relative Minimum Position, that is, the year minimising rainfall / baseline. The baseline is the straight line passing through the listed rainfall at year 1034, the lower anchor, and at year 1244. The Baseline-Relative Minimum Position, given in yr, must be 1114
